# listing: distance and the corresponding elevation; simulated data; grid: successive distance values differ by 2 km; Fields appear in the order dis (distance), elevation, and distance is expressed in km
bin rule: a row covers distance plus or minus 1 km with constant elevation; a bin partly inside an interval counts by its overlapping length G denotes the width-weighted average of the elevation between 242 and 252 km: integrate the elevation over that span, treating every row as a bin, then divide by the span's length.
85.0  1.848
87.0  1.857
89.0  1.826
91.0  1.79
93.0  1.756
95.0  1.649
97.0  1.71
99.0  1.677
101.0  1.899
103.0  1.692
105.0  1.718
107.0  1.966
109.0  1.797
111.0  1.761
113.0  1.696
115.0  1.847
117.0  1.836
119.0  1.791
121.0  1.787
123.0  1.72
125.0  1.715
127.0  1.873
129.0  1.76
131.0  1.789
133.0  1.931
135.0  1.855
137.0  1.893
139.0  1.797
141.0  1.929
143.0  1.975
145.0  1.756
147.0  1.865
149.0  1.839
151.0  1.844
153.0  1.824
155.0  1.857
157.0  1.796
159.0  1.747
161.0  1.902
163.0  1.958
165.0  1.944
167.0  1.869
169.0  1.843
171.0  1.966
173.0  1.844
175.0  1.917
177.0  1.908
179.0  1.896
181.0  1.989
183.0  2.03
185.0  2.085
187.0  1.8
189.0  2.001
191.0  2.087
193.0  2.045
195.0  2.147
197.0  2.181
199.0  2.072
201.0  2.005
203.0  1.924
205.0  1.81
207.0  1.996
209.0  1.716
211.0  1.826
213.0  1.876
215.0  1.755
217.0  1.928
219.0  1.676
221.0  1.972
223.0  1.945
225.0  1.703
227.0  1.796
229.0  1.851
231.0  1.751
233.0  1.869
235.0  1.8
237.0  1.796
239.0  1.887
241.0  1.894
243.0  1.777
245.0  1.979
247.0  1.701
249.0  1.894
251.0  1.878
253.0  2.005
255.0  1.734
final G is 1.85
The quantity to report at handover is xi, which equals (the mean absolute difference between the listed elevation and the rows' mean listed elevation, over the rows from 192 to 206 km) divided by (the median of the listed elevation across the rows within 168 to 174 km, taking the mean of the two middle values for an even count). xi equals 0.053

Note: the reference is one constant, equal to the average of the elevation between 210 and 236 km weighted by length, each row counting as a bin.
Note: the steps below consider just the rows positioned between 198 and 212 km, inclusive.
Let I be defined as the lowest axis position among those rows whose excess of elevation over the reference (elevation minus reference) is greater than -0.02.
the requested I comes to 199.0 km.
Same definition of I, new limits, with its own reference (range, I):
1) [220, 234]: 221.0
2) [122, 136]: 127.0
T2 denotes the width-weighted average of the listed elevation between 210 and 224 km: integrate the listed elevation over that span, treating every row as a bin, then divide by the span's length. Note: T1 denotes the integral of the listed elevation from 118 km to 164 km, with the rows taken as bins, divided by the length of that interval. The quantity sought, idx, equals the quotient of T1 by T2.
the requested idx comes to 0.99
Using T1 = 1.83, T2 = 1.85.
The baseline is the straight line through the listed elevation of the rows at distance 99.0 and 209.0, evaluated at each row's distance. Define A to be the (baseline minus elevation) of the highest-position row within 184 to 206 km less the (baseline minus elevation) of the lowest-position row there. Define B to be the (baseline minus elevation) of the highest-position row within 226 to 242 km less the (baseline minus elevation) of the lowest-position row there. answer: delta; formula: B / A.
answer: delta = -0.3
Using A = 0.28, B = -0.09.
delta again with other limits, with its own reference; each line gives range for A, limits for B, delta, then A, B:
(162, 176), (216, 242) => 0.9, 0.05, 0.04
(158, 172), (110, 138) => 0.6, -0.21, -0.12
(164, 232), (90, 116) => -0.2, 0.22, -0.05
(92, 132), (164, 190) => 2.5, -0.02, -0.05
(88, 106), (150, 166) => -0.8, 0.11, -0.10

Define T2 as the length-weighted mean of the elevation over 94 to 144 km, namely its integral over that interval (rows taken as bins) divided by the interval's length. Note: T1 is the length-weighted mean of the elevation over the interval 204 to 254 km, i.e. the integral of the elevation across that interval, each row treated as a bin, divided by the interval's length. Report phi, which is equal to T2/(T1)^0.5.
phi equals 1.33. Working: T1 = 1.84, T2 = 1.80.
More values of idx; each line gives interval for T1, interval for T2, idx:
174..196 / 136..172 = 1.07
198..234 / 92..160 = 1.03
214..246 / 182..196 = 0.91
